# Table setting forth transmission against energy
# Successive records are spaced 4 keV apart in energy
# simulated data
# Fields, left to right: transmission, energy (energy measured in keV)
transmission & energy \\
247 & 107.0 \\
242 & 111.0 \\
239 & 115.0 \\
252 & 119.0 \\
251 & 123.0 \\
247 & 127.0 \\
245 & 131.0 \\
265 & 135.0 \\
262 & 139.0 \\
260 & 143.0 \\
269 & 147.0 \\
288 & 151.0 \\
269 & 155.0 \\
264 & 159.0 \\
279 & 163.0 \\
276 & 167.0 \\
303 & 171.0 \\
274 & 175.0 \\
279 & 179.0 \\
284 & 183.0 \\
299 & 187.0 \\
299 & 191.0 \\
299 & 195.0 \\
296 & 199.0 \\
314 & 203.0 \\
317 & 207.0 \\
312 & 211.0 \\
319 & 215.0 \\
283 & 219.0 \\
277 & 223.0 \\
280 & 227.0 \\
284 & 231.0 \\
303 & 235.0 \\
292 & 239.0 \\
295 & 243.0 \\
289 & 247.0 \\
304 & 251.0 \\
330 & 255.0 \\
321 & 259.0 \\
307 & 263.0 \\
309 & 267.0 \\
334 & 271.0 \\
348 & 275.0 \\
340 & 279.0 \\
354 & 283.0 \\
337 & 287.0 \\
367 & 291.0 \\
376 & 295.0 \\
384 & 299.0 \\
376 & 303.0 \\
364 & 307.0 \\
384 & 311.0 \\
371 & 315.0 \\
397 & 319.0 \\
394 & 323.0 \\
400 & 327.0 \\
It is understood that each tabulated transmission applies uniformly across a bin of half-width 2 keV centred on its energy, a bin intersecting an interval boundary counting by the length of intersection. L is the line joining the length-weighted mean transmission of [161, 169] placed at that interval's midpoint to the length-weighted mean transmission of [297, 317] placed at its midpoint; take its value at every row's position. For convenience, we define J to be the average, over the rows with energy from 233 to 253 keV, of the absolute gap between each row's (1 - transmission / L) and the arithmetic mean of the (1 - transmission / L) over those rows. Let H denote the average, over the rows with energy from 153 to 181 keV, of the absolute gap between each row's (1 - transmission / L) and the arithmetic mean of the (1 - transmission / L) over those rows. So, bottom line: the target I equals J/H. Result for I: 0.62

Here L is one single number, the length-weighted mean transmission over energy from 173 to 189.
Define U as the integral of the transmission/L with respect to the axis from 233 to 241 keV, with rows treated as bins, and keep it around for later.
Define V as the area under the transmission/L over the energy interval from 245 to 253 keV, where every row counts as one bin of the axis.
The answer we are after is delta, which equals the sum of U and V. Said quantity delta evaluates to 16.7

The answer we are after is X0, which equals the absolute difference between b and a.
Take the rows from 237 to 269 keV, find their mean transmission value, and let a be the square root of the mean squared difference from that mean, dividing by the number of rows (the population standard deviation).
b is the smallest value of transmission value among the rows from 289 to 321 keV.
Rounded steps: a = 13.3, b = 364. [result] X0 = 351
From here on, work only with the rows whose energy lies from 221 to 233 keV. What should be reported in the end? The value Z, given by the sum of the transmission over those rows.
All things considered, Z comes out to 841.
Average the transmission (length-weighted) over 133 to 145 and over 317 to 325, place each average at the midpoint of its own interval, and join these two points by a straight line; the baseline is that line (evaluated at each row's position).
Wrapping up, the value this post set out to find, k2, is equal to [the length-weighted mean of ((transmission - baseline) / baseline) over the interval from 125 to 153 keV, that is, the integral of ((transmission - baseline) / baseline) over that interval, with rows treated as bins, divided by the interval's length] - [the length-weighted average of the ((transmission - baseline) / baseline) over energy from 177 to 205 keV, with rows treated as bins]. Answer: 0.015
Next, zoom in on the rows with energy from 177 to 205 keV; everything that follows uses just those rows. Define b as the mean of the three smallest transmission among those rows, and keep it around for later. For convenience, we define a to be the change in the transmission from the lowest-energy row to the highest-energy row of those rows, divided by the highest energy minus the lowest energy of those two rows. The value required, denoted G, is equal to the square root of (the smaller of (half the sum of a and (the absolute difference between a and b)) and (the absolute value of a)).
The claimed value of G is 1.2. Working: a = 1.5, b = 286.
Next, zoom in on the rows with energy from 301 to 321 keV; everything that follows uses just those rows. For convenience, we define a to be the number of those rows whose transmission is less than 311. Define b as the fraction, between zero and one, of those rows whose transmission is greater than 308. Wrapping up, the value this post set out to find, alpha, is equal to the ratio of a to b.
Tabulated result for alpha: 0.0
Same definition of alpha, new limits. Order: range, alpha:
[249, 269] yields 5.0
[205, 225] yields 3.3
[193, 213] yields 3.3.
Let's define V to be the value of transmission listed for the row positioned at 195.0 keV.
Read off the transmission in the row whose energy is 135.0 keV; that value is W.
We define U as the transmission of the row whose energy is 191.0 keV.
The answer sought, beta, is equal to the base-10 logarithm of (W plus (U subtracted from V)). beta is 2.42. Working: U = 299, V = 299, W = 265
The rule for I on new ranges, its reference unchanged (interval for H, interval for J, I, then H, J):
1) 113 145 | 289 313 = 0.79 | 0.019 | 0.015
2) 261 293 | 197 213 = 0.55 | 0.035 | 0.019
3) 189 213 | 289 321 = 1.33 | 0.014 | 0.019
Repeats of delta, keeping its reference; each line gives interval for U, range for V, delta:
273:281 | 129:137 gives 16.9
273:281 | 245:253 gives 18.0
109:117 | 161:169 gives 14.6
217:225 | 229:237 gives 16.2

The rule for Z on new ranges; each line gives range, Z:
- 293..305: 1136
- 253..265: 958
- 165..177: 853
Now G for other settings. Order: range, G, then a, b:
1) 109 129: 0.6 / 0.3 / 243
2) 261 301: 1.5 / 2.1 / 317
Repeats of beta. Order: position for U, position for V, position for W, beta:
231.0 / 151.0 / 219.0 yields 2.46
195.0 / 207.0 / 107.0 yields 2.42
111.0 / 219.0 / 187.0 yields 2.53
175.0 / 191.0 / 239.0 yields 2.50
